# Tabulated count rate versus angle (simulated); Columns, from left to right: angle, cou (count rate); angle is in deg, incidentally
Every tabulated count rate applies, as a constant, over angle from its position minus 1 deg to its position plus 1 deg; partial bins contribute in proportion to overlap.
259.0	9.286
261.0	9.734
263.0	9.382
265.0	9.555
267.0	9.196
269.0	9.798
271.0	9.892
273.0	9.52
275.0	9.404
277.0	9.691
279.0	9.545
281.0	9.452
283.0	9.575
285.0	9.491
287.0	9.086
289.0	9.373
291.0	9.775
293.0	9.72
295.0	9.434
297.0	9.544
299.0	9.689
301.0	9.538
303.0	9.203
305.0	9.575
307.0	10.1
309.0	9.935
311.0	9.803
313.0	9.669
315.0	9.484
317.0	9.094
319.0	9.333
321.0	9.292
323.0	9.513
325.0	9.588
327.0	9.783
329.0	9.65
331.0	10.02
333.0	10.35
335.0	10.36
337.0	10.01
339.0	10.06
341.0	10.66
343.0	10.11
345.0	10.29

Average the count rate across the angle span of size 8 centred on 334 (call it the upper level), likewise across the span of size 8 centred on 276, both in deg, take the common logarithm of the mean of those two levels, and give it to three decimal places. 0.994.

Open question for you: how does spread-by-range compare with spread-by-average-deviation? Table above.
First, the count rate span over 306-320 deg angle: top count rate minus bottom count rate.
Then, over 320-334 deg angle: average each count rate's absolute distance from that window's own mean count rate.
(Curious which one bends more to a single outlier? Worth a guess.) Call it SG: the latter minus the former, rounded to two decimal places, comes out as -0.74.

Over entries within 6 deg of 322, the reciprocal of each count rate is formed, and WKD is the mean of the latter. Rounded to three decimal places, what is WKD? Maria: 0.106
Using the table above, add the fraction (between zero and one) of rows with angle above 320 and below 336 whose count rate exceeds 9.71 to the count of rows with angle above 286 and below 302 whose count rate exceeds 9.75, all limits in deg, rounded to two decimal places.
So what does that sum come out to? 1.50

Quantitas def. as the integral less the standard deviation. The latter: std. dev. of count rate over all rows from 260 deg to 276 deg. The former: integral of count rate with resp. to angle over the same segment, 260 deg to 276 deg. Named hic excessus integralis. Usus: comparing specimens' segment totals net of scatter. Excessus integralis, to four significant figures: 152.7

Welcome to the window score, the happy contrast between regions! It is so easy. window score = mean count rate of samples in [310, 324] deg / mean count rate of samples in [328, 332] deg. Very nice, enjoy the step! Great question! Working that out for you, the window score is 0.961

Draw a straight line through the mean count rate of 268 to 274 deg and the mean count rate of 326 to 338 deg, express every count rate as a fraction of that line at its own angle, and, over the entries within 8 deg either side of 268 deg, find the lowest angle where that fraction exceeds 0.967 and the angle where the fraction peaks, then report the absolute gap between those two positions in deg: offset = 10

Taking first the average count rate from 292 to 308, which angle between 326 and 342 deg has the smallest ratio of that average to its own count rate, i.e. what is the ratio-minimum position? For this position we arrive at 341.0 deg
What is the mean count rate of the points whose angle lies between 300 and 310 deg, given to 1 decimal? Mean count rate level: 9.7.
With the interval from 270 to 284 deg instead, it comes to 9.6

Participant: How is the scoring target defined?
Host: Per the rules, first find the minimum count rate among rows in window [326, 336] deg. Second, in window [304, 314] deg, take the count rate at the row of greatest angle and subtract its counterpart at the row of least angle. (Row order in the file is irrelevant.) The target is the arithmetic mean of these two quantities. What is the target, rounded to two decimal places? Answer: 4.87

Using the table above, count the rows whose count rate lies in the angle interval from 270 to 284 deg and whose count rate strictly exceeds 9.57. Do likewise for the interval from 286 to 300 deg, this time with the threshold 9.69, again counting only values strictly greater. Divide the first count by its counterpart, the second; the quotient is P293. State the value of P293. 1.5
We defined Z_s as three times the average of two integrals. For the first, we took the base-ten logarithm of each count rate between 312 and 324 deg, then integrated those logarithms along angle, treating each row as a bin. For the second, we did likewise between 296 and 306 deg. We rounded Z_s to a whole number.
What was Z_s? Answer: 32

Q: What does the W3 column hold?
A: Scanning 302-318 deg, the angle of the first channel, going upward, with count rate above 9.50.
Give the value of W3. 305.0 deg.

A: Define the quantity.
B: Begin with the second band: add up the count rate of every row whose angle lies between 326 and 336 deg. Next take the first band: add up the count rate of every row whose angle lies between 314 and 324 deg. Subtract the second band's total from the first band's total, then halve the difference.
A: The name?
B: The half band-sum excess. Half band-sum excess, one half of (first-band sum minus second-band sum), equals -1.7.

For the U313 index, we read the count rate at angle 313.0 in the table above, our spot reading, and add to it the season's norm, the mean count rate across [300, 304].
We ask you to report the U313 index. 19.0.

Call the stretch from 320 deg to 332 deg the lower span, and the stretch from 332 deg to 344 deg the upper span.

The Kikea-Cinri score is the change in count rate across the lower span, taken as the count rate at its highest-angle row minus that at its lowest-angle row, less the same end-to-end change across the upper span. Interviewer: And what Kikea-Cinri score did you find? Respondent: 1.0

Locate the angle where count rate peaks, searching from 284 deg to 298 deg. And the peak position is 291.0 deg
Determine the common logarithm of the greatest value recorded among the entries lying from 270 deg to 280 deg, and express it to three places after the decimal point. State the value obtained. 0.995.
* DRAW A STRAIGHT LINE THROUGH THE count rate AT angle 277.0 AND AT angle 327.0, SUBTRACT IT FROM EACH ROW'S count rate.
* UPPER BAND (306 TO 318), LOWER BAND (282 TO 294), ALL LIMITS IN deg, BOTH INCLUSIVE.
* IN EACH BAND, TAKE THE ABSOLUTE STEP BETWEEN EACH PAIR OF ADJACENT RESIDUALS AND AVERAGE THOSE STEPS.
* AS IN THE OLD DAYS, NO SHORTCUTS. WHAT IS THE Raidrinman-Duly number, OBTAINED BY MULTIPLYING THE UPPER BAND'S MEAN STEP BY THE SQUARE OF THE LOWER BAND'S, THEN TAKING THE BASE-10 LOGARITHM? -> -1.90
